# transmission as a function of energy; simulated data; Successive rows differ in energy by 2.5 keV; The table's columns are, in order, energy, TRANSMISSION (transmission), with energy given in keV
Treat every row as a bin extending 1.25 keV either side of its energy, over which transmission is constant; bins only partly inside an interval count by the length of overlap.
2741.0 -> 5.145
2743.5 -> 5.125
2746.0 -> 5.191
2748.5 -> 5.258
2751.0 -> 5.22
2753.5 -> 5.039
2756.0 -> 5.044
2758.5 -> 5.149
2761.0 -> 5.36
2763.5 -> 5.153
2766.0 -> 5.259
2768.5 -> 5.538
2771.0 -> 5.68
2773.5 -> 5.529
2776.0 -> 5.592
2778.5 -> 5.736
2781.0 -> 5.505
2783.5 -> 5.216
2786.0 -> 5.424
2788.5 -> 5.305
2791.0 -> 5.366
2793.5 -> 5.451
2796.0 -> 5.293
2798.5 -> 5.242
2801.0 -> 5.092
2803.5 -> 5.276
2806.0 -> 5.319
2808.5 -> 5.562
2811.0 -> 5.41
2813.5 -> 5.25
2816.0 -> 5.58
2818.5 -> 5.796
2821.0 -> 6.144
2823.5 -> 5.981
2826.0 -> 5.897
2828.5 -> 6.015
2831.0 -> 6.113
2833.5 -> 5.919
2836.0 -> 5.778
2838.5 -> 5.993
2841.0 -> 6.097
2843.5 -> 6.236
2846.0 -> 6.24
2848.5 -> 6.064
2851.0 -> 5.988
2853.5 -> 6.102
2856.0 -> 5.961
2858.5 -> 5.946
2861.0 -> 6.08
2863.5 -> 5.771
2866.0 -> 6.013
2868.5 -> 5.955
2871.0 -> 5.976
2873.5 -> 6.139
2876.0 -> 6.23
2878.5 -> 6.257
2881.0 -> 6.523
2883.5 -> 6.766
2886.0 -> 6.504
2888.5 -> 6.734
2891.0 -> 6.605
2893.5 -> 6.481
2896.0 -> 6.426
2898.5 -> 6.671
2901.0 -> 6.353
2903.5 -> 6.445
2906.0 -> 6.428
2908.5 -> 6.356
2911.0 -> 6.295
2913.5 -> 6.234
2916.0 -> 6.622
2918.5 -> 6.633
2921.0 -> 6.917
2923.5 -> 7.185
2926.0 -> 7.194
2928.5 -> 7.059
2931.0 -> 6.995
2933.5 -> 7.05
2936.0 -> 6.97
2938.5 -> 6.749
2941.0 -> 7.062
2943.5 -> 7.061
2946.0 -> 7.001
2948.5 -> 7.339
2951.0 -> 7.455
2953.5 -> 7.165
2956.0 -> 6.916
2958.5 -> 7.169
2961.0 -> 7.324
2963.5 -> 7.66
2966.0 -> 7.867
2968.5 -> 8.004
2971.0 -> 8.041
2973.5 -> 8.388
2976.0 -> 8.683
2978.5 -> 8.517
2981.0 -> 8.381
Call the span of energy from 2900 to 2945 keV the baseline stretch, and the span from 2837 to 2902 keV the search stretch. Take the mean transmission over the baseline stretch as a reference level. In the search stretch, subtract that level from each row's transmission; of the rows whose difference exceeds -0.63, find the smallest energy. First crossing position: 2843.5 keV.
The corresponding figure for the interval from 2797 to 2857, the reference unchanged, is 2821.0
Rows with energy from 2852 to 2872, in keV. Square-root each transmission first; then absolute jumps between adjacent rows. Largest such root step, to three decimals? 0.063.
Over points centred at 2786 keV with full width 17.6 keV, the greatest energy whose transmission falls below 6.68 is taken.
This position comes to 2793.5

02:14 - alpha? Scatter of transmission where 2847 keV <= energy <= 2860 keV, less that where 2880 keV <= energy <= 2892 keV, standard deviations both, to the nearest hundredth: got -0.05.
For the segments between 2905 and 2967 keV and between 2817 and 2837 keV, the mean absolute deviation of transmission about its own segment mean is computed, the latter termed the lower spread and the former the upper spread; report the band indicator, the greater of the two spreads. 0.30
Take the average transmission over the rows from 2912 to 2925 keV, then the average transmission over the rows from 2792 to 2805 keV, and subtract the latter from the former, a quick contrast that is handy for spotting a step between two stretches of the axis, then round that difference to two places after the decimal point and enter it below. 1.45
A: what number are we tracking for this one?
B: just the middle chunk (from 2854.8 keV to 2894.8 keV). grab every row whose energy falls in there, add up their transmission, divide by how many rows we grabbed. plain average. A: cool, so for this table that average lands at 6.2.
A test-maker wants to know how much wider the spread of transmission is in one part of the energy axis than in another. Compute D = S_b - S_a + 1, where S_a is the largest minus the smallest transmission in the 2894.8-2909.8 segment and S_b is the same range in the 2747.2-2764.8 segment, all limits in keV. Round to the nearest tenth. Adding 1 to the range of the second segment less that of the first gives 1.0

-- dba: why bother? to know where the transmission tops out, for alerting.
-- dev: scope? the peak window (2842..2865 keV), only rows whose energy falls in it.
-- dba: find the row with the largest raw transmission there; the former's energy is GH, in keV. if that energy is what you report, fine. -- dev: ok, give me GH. 2846.0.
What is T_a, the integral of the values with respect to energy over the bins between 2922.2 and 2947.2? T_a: 176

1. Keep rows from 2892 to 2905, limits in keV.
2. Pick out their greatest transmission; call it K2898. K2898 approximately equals 6.671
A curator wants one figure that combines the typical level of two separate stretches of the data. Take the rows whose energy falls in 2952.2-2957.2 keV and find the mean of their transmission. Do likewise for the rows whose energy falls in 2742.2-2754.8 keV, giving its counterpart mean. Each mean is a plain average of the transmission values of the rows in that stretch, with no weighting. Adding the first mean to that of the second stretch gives 12.2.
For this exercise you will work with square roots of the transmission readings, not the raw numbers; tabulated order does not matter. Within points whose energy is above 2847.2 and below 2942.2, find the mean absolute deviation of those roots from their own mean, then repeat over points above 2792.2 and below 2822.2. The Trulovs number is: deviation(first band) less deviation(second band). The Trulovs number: 0.020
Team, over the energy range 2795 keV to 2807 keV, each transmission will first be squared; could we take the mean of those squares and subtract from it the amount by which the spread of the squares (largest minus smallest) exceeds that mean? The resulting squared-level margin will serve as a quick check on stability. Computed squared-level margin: 53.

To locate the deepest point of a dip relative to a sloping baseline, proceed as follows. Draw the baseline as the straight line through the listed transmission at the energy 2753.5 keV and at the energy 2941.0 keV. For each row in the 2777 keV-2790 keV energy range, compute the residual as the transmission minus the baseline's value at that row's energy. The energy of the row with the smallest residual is 2783.5 keV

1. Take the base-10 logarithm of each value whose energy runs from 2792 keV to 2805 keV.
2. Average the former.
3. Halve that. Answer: 0.361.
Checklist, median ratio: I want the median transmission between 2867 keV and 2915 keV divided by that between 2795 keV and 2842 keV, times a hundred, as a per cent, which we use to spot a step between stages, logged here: 111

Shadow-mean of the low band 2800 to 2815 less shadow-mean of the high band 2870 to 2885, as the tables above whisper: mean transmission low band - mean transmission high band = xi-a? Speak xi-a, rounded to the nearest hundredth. -1.00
